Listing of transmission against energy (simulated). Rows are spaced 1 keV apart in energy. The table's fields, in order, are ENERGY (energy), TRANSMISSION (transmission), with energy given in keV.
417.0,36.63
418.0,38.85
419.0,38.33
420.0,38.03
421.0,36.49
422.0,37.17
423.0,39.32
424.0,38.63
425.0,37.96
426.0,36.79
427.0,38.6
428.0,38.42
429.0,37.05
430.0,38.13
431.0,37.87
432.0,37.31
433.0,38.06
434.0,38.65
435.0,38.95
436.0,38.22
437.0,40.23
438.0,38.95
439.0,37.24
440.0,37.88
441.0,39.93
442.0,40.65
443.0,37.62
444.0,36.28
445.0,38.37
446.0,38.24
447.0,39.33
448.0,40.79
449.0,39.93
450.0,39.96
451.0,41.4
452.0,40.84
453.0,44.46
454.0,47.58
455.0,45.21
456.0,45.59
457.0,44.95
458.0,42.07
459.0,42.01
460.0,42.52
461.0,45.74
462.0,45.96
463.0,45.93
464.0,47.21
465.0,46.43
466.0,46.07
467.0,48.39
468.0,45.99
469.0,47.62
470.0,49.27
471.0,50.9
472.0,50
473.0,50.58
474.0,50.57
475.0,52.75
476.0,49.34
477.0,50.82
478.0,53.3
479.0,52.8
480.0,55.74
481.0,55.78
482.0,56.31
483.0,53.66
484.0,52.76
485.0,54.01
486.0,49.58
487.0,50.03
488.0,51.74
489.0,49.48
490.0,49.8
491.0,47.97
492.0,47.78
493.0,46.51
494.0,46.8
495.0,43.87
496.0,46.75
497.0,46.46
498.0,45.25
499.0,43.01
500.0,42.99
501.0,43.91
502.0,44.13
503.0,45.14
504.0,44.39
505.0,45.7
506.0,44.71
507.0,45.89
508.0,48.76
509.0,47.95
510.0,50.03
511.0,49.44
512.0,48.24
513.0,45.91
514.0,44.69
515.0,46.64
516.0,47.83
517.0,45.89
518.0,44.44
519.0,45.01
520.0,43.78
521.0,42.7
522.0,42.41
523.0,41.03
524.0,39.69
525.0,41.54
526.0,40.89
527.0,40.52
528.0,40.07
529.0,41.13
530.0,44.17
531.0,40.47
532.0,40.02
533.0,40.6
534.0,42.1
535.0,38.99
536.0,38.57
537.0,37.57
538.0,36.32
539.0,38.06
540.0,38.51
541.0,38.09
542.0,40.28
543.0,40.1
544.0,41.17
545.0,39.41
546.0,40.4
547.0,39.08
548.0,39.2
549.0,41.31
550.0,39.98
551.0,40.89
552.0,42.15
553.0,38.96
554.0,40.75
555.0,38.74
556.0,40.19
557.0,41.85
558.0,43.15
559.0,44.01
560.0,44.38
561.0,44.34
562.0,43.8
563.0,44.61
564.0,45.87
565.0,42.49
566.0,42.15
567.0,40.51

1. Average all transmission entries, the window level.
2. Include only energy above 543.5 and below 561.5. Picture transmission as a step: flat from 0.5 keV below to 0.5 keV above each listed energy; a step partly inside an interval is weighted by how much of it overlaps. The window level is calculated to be 41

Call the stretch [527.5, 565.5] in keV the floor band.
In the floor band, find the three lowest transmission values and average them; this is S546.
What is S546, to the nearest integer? 37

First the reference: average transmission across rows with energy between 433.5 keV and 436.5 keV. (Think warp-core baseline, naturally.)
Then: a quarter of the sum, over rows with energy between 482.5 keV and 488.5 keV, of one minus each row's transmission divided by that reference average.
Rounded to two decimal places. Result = -0.52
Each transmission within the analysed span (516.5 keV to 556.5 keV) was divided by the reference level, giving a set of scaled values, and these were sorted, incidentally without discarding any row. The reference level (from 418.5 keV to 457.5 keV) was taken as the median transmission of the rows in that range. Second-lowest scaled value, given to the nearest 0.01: 0.97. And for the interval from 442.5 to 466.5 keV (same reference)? 0.97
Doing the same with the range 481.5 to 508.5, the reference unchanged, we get 1.11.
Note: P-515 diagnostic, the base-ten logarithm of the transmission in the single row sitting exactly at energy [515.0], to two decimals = 1.67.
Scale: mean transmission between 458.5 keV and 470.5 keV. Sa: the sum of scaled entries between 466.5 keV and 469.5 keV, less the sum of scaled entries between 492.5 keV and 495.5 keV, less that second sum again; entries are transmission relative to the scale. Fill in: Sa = -2.87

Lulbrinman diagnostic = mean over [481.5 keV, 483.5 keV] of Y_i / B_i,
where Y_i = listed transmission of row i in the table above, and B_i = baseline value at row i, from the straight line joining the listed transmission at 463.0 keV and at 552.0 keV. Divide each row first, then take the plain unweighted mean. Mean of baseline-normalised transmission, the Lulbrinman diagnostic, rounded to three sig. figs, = 1.22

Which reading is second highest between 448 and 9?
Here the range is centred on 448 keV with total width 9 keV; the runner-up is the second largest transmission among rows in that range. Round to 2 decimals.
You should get 40.84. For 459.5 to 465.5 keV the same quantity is 46.43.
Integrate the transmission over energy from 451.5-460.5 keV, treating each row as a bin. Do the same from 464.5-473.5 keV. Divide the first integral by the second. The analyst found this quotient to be 0.91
